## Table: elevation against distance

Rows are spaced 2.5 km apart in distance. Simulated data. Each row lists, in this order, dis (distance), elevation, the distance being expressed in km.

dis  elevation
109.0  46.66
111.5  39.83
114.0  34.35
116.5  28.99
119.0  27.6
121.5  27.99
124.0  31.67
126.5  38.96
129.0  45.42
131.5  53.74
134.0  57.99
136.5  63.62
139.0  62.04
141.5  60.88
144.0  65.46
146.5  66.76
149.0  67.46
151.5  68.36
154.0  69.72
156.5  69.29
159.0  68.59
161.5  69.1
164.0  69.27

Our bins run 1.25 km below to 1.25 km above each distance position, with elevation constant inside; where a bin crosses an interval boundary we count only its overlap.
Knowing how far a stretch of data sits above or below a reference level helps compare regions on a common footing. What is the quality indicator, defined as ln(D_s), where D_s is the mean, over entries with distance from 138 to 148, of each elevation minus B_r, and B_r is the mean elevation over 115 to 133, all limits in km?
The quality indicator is 3.31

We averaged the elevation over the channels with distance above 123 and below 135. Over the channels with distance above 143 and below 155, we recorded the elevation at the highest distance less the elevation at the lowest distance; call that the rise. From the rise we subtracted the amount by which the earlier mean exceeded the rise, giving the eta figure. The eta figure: -37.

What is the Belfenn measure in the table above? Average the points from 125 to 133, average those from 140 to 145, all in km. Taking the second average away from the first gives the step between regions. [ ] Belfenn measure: -17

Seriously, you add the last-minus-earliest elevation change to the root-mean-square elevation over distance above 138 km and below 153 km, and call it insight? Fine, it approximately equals 72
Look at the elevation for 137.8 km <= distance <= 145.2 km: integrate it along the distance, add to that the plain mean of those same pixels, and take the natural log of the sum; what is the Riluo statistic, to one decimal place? 6.3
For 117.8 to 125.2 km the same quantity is 5.5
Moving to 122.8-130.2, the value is 5.8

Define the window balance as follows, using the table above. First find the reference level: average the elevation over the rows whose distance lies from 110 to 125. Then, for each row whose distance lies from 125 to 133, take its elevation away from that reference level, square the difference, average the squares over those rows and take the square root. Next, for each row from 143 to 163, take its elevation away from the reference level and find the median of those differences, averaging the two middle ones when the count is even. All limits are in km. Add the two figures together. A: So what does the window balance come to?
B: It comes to -21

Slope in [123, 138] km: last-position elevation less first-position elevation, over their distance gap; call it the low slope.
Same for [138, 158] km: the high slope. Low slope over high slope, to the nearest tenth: 6.2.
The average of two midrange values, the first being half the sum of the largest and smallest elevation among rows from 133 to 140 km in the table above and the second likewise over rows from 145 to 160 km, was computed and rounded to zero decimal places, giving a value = 65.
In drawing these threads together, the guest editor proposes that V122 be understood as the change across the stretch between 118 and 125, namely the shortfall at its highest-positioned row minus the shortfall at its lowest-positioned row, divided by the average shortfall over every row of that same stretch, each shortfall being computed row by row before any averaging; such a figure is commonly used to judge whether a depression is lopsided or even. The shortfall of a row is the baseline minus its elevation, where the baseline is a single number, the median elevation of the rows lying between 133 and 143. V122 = -0.1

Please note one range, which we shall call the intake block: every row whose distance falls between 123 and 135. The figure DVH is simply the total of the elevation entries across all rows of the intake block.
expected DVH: 228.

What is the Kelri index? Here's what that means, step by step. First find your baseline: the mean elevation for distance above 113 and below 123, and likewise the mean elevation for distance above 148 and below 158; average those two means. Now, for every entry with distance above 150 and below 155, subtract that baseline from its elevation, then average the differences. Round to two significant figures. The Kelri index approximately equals 20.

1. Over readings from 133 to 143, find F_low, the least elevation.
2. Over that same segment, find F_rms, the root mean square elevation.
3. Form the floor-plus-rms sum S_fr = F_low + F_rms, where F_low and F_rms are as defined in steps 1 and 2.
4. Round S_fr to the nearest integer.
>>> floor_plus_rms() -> 119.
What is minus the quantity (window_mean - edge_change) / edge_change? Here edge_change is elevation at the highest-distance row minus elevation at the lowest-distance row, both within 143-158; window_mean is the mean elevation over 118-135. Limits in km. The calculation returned -10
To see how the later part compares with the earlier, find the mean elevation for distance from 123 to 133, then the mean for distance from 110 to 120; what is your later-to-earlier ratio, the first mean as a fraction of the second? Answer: 1.30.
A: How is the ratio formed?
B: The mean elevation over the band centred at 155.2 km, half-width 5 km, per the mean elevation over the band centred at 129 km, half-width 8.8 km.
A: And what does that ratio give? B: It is 1.51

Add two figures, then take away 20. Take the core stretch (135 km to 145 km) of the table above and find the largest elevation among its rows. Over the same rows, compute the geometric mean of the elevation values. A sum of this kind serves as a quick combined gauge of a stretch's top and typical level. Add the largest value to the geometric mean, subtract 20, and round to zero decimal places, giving 108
